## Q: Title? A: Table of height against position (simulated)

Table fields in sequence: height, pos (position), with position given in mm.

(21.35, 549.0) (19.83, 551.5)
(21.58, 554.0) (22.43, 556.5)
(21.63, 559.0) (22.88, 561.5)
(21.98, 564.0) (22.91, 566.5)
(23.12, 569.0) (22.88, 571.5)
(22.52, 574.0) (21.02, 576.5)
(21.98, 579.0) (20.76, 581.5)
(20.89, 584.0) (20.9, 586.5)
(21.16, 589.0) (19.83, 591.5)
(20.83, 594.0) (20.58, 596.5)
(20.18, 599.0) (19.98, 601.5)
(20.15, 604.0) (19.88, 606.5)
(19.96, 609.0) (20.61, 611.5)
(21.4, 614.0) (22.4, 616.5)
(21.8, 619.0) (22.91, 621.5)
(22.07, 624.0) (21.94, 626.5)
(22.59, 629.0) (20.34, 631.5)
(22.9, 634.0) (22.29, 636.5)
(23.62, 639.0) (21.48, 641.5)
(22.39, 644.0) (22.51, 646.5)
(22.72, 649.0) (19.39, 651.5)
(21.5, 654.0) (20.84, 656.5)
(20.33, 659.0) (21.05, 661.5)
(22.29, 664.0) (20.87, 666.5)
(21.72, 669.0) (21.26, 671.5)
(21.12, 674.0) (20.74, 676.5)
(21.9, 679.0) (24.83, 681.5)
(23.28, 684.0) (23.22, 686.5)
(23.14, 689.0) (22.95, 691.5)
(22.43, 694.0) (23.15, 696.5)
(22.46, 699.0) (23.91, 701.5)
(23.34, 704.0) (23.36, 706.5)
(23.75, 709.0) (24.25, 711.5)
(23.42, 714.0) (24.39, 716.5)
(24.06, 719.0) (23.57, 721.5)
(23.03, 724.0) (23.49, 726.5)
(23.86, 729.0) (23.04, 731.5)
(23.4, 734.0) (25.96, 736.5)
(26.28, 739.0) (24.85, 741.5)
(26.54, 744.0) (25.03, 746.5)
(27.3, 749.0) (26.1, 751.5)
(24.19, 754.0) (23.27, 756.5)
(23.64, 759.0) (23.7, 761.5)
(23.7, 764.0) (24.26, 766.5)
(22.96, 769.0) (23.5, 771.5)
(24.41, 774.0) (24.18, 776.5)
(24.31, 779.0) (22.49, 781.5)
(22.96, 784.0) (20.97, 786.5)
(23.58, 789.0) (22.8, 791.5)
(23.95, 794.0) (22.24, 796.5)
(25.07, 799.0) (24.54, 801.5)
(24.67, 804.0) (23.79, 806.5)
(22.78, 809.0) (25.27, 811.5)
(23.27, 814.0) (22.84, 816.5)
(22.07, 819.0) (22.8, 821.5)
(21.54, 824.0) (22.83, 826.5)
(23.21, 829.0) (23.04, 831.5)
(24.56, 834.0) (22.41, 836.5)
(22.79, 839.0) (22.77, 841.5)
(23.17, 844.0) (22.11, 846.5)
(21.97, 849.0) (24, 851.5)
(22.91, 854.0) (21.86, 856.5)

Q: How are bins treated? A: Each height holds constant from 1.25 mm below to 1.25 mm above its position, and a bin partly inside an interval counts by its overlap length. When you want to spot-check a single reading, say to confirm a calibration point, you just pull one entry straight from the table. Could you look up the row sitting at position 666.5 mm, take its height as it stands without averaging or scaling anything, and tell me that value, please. 20.87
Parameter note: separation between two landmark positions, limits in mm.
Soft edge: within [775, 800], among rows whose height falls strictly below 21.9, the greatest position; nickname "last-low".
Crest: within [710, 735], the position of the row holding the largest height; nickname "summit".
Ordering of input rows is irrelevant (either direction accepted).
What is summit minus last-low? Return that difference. -70.0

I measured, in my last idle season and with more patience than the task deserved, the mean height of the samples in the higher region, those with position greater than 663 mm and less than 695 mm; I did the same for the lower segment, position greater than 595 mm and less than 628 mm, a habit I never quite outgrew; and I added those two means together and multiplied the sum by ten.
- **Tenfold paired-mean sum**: 434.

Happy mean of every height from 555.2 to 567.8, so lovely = 22.4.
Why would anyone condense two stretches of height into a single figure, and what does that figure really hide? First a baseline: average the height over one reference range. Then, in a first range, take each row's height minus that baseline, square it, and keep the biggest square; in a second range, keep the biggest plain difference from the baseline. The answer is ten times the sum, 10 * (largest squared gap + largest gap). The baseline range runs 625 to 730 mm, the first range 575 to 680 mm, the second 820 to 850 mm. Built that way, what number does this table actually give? 118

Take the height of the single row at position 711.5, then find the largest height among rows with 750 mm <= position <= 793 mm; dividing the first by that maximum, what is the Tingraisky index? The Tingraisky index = 0.93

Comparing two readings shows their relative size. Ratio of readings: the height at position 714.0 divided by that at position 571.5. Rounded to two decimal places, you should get 1.02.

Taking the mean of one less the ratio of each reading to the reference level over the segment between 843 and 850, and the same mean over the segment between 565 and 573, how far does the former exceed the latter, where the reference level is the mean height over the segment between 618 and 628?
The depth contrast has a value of 0.02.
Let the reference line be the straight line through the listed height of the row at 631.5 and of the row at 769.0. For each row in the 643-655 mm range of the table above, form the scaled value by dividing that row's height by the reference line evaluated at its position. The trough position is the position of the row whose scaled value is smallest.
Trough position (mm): 651.5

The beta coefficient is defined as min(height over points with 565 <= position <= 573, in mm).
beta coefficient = 22.88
